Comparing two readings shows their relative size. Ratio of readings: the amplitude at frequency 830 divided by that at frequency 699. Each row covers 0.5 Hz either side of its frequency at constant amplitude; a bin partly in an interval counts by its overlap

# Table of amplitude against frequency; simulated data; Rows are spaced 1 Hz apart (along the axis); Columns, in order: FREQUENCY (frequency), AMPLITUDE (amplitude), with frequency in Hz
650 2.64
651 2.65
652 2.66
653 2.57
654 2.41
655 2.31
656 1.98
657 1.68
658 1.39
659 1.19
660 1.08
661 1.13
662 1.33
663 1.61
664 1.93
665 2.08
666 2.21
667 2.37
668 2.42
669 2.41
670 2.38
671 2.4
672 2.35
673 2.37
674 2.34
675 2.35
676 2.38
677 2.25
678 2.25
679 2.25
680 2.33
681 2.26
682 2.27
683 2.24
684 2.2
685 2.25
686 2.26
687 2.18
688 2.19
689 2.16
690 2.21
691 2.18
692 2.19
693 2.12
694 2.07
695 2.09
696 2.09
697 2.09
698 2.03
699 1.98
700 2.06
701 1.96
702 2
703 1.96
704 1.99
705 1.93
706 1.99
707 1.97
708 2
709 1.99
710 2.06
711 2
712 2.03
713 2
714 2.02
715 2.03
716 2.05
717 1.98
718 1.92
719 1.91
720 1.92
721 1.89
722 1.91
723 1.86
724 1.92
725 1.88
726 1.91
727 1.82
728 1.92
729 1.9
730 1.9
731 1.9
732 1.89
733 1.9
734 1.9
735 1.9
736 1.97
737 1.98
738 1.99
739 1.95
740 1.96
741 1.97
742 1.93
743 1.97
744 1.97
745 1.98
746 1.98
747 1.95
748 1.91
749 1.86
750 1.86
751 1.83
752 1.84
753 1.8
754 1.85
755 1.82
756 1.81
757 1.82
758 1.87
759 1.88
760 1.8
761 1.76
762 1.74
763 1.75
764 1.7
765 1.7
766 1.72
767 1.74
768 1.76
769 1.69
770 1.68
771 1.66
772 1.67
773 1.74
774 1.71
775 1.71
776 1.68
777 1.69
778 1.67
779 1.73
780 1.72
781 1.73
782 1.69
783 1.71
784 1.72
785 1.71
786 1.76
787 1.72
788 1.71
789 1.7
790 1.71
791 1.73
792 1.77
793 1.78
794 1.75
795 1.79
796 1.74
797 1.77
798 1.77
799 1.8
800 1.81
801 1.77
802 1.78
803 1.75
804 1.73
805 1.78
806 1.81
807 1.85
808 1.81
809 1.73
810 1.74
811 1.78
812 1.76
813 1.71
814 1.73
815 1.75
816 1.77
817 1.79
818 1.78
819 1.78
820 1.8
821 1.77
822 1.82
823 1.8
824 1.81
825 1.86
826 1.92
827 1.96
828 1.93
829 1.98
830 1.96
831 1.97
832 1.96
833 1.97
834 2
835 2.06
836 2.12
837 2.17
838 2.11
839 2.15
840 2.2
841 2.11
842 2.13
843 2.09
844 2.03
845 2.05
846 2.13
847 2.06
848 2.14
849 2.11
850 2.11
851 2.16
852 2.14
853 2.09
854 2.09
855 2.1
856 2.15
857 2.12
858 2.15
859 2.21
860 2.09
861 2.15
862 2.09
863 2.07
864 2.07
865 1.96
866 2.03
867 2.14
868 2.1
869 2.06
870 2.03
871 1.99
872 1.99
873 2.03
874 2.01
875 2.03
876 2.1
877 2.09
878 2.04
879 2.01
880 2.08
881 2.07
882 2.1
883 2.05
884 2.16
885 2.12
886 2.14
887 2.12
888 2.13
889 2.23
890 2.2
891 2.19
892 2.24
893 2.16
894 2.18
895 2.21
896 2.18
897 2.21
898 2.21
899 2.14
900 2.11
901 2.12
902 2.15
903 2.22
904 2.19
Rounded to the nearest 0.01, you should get 0.99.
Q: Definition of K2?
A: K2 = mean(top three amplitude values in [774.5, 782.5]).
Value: 1.73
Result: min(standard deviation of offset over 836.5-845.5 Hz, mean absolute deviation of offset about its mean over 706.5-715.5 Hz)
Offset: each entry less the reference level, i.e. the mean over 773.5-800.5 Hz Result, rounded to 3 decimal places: 0.021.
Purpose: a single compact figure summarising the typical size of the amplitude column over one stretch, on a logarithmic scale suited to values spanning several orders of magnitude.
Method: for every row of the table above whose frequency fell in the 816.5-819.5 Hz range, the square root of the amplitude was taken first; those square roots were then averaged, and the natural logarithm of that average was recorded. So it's 0.29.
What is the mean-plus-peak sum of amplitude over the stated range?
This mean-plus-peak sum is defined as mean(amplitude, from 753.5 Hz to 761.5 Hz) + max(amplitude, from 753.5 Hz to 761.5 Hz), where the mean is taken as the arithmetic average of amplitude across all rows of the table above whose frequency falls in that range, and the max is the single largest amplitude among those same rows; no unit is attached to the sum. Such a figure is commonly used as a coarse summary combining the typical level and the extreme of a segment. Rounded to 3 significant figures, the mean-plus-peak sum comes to 3.71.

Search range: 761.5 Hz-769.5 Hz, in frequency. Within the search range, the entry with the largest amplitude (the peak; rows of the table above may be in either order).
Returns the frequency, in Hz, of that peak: 768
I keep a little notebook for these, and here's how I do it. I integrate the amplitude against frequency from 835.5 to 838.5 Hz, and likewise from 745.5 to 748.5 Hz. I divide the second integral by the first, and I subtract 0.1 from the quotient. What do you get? 0.81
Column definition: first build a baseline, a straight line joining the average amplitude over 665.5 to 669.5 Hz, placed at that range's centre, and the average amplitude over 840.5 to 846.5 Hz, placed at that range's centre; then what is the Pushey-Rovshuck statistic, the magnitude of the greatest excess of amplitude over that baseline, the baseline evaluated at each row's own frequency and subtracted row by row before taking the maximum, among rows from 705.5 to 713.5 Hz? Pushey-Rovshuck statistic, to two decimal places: 0.23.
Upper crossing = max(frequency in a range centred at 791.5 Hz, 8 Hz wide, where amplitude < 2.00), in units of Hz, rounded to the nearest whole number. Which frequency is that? 795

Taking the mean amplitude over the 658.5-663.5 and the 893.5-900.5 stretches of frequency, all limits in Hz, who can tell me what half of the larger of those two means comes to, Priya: 1.09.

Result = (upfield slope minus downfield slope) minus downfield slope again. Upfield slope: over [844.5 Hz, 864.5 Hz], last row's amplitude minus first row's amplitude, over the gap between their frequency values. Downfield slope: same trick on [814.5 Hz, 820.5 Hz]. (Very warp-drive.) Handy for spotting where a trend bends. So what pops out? -0.02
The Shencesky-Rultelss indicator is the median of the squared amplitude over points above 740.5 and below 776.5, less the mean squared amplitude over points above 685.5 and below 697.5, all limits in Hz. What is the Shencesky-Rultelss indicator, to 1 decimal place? -1.4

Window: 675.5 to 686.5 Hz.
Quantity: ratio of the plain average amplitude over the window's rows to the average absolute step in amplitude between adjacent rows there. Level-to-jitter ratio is 54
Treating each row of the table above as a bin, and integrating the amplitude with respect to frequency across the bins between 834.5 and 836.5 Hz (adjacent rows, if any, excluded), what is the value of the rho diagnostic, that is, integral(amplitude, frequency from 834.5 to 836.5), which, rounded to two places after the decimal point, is 4.18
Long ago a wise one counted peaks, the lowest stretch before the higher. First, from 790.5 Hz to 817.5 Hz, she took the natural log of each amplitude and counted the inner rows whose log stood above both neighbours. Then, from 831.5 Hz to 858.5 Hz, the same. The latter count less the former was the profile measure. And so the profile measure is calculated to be 1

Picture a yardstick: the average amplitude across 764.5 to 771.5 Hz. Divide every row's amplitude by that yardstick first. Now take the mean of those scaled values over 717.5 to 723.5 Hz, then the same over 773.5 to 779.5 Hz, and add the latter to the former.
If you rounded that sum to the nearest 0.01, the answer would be 2.11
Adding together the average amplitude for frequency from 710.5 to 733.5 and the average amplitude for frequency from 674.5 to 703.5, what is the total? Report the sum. 4.10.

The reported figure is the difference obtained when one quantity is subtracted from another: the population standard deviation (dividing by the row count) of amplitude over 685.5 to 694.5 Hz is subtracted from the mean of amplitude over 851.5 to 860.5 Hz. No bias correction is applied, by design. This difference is 2.08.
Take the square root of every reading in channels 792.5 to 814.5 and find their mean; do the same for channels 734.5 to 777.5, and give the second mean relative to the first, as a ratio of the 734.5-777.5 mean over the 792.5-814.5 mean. 1.016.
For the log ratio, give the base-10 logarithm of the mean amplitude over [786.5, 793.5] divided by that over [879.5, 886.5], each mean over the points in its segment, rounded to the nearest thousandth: -0.084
